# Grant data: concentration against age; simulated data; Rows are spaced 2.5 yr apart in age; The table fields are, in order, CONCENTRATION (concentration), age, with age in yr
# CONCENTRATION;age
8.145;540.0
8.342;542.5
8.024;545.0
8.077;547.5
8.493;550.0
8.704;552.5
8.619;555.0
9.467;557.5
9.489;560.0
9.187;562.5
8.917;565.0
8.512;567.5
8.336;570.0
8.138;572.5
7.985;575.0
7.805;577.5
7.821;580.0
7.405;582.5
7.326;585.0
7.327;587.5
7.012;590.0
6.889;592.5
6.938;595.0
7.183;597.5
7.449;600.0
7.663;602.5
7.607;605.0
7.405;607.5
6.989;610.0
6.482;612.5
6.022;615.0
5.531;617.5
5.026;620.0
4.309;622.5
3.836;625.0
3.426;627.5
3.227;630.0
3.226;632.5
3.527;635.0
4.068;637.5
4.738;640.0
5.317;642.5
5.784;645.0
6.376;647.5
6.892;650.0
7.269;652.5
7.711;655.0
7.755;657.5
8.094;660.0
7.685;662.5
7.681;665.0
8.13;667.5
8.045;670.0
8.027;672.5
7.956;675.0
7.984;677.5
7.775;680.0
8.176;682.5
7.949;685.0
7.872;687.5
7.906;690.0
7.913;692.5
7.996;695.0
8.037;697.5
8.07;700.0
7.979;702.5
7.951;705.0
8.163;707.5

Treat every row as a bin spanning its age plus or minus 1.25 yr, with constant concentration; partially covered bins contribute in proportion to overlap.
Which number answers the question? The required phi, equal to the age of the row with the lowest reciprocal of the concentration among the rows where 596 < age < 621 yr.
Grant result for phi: 602.5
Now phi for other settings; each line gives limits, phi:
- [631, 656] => 655.0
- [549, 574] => 560.0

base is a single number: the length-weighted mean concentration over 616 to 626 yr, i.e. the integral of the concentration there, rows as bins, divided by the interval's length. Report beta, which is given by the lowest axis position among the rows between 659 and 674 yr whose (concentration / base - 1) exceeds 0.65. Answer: 660.0 yr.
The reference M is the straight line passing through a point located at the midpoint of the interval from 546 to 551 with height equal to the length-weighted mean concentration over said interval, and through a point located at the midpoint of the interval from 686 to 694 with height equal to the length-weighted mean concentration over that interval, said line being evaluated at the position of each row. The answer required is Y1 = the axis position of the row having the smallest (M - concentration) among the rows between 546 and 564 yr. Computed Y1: 560.0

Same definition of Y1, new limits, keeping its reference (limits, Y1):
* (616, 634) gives 617.5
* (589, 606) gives 602.5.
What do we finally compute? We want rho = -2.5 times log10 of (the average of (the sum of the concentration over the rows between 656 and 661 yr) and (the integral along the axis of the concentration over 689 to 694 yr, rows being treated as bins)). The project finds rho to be -3.61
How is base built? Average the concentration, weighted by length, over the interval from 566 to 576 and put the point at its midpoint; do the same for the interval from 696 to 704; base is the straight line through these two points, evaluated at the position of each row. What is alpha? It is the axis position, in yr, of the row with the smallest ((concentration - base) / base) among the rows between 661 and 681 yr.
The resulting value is 662.5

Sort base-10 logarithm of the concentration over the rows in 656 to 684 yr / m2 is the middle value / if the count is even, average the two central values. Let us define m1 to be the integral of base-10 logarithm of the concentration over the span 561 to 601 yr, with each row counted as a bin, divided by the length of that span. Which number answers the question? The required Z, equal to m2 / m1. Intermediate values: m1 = 0.89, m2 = 0.90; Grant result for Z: 1.01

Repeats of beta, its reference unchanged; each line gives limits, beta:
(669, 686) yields 670.0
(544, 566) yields 545.0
